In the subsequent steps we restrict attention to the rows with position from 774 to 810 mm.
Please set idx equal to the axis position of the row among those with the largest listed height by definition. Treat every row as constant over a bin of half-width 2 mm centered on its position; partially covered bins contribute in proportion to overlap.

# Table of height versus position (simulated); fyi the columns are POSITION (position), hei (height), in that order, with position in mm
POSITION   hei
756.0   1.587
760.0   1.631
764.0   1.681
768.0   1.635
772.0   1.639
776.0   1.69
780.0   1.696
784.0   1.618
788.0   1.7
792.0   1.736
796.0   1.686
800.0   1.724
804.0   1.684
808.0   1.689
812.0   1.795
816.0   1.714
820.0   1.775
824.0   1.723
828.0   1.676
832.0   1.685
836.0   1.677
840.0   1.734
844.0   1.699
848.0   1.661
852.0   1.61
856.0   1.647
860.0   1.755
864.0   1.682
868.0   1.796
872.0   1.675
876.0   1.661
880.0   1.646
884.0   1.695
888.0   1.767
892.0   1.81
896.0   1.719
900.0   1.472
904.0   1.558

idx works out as 792.0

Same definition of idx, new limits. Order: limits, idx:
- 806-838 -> 812.0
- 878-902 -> 892.0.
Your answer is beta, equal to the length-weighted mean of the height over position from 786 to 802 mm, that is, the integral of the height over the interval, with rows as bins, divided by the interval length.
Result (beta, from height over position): 1.71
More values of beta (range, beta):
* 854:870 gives 1.72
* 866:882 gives 1.69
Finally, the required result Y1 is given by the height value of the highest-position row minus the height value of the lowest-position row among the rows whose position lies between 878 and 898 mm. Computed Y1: 0.073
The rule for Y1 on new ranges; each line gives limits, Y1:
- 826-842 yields 0.058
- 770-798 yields 0.047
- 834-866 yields 0.005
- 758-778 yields 0.059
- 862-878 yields -0.021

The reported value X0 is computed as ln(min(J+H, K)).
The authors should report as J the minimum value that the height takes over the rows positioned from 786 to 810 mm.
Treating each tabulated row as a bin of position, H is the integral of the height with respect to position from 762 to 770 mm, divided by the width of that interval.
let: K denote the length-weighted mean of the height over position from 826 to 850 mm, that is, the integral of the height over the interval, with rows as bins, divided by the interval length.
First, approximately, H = 1.66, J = 1.684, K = 1.69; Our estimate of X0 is 0.524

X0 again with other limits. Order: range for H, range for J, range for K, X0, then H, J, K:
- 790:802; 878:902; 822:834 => 0.527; 1.72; 1.472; 1.69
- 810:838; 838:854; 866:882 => 0.527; 1.72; 1.61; 1.69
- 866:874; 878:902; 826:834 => 0.519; 1.74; 1.472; 1.68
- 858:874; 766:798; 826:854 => 0.517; 1.73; 1.618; 1.68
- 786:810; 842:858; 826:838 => 0.518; 1.70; 1.61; 1.68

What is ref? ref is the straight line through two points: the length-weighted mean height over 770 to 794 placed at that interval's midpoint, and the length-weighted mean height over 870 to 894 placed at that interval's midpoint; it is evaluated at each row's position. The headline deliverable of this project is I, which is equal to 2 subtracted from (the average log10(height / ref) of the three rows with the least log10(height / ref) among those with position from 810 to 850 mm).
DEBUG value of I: -2.01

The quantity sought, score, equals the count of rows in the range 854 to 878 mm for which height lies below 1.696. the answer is 4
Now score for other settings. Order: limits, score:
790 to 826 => 3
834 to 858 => 4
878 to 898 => 2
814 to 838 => 3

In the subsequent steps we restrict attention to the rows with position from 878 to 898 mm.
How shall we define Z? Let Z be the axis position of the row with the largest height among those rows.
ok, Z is 892.0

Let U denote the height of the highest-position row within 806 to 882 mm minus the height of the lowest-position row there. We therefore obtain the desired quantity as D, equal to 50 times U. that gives -2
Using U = -0.04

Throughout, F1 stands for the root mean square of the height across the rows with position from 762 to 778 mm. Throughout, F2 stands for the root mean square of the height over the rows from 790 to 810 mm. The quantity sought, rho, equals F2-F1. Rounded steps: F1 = 1.66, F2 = 1.70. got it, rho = 0.04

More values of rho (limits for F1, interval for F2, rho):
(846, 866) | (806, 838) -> 0.05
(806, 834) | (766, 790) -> -0.06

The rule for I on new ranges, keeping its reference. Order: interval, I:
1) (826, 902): -2.04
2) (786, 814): -2.00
